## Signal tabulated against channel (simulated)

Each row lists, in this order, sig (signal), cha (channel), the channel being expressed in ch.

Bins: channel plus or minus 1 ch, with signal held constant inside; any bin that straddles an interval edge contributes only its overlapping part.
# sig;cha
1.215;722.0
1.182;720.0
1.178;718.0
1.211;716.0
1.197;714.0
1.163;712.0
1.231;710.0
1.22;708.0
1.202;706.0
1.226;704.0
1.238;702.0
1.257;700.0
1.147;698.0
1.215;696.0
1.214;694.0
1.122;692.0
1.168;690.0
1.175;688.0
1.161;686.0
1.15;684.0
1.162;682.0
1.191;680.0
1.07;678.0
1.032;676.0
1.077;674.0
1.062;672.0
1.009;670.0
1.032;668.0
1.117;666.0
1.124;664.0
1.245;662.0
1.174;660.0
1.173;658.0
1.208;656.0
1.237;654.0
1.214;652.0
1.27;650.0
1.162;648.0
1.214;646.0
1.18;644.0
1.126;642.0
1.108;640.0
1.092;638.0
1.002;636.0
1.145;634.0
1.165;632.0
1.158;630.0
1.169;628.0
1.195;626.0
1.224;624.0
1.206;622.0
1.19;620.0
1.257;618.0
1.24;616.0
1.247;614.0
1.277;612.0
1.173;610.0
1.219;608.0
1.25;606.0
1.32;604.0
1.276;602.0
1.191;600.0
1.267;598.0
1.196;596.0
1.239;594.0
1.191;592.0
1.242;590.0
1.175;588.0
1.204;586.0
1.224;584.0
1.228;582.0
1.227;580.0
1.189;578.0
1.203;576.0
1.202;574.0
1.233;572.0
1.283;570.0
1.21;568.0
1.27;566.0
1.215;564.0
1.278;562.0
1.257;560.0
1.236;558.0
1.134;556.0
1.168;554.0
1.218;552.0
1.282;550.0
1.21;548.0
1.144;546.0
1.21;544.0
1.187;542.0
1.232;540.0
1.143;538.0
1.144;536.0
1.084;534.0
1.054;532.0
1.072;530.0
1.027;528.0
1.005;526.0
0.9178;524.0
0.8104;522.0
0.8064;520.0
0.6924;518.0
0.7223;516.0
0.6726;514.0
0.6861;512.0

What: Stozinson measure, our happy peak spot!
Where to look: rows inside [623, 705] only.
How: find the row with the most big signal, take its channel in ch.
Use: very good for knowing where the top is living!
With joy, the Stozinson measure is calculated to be 650.0 ch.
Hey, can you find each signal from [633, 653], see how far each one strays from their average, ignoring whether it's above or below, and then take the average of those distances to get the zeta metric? 0.057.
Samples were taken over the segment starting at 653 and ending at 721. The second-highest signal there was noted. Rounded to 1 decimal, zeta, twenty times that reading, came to 24.9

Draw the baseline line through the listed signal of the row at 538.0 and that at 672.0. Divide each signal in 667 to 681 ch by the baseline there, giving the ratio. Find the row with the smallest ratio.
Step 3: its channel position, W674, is 670.0 ch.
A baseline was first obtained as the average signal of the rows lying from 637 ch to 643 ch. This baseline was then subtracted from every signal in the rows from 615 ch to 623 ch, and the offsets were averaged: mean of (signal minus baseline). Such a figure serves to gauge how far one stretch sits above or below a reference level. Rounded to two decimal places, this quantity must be 0.11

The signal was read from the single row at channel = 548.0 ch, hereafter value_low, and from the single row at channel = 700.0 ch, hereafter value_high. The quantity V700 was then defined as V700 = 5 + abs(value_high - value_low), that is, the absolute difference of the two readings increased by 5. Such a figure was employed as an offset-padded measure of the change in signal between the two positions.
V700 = 5.05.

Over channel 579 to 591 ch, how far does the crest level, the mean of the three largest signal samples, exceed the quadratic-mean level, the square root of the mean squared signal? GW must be 0.015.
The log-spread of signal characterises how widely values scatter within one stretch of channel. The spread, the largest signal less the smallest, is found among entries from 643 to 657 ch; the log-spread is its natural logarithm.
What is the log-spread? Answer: -2.2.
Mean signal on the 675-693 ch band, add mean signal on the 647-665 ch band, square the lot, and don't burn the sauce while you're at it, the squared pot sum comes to 5.46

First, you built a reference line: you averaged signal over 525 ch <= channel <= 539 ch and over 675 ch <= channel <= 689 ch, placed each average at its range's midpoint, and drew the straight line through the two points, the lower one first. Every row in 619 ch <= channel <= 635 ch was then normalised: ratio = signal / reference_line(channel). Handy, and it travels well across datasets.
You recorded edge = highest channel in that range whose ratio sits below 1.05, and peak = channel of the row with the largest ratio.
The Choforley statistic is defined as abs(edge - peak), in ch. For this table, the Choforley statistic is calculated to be 10 ch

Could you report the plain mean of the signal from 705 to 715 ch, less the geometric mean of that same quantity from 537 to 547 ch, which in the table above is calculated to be 0.020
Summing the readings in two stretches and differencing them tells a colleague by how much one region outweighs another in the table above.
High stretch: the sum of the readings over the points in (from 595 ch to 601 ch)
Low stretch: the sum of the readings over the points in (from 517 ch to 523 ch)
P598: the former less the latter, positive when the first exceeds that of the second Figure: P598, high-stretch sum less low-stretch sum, 1.3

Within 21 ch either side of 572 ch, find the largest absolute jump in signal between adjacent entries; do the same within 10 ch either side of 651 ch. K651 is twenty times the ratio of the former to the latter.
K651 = 19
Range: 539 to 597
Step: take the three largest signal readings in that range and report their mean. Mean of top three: 1.28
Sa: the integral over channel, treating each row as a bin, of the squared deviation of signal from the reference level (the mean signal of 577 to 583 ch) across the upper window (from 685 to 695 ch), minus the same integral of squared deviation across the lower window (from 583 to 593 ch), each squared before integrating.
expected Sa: 0.024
